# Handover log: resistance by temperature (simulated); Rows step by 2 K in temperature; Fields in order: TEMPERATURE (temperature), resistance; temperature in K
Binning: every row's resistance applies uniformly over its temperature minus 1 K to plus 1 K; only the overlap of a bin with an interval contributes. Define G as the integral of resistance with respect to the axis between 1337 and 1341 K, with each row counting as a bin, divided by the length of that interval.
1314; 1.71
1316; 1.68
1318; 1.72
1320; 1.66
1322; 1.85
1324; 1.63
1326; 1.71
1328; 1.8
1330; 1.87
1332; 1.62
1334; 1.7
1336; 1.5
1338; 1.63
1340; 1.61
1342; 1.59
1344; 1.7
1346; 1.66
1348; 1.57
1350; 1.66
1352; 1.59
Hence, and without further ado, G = 1.62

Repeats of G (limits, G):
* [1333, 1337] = 1.60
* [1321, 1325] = 1.74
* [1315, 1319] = 1.70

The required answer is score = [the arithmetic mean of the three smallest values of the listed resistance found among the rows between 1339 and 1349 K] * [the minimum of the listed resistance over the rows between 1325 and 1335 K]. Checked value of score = 2.58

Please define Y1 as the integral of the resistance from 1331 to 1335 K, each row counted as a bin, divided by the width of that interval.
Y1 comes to 1.66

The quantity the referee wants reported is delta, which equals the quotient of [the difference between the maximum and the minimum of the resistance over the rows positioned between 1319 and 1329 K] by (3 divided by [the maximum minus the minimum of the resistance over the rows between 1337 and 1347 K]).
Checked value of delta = 0.0081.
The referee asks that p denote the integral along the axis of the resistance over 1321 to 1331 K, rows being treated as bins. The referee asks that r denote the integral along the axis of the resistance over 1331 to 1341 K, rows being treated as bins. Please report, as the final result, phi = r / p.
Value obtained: 0.91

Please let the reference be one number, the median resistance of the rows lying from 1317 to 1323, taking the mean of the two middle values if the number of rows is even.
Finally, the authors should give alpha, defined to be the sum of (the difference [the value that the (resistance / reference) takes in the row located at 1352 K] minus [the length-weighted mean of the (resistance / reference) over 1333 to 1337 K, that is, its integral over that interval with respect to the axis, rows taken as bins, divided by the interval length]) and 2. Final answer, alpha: 1.99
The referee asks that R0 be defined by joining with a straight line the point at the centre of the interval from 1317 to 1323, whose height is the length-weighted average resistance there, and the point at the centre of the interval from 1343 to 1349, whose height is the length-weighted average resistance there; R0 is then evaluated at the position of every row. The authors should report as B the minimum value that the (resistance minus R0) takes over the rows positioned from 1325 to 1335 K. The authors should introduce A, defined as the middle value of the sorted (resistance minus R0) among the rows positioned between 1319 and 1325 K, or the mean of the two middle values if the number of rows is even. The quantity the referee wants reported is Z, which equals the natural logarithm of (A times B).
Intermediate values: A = -0.083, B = -0.077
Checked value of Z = -5.05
